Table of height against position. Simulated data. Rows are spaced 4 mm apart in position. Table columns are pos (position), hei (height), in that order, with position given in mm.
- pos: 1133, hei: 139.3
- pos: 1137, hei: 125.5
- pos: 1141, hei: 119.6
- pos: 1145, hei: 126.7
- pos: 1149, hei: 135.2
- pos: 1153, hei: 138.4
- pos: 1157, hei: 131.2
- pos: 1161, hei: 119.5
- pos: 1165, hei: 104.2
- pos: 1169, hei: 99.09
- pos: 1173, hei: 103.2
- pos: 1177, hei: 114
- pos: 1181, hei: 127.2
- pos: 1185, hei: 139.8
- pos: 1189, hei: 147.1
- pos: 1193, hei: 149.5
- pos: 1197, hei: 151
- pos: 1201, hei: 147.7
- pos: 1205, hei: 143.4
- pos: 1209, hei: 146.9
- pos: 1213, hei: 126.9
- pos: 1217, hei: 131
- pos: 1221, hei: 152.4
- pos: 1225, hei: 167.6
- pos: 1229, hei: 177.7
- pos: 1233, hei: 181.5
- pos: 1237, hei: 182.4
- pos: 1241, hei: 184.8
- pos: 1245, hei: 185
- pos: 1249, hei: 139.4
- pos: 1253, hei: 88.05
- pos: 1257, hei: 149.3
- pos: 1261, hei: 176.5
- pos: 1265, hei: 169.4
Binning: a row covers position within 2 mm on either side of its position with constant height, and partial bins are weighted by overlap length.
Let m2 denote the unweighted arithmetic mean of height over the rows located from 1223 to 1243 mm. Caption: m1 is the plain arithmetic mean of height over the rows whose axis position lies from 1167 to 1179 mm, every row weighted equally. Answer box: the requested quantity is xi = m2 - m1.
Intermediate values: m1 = 105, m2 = 179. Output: 73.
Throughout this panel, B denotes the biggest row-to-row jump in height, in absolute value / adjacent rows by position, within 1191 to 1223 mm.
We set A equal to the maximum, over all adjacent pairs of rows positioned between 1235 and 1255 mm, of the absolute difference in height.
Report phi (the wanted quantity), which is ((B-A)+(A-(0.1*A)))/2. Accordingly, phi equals 8.1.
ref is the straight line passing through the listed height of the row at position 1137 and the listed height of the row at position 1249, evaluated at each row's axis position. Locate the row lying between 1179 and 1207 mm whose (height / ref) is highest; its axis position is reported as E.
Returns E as 1197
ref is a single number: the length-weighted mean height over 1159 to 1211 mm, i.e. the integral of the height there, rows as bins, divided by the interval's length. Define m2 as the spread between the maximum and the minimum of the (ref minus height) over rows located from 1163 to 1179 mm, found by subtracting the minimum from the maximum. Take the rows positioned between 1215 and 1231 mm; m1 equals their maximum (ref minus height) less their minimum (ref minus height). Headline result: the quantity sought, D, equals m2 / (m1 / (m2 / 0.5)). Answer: 10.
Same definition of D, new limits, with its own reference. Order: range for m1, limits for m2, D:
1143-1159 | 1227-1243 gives 9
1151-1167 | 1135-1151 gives 14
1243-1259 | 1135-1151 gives 5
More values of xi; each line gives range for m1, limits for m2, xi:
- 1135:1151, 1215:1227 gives 24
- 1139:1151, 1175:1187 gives 0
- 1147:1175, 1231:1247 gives 65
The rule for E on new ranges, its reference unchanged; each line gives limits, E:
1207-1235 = 1233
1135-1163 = 1153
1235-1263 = 1241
